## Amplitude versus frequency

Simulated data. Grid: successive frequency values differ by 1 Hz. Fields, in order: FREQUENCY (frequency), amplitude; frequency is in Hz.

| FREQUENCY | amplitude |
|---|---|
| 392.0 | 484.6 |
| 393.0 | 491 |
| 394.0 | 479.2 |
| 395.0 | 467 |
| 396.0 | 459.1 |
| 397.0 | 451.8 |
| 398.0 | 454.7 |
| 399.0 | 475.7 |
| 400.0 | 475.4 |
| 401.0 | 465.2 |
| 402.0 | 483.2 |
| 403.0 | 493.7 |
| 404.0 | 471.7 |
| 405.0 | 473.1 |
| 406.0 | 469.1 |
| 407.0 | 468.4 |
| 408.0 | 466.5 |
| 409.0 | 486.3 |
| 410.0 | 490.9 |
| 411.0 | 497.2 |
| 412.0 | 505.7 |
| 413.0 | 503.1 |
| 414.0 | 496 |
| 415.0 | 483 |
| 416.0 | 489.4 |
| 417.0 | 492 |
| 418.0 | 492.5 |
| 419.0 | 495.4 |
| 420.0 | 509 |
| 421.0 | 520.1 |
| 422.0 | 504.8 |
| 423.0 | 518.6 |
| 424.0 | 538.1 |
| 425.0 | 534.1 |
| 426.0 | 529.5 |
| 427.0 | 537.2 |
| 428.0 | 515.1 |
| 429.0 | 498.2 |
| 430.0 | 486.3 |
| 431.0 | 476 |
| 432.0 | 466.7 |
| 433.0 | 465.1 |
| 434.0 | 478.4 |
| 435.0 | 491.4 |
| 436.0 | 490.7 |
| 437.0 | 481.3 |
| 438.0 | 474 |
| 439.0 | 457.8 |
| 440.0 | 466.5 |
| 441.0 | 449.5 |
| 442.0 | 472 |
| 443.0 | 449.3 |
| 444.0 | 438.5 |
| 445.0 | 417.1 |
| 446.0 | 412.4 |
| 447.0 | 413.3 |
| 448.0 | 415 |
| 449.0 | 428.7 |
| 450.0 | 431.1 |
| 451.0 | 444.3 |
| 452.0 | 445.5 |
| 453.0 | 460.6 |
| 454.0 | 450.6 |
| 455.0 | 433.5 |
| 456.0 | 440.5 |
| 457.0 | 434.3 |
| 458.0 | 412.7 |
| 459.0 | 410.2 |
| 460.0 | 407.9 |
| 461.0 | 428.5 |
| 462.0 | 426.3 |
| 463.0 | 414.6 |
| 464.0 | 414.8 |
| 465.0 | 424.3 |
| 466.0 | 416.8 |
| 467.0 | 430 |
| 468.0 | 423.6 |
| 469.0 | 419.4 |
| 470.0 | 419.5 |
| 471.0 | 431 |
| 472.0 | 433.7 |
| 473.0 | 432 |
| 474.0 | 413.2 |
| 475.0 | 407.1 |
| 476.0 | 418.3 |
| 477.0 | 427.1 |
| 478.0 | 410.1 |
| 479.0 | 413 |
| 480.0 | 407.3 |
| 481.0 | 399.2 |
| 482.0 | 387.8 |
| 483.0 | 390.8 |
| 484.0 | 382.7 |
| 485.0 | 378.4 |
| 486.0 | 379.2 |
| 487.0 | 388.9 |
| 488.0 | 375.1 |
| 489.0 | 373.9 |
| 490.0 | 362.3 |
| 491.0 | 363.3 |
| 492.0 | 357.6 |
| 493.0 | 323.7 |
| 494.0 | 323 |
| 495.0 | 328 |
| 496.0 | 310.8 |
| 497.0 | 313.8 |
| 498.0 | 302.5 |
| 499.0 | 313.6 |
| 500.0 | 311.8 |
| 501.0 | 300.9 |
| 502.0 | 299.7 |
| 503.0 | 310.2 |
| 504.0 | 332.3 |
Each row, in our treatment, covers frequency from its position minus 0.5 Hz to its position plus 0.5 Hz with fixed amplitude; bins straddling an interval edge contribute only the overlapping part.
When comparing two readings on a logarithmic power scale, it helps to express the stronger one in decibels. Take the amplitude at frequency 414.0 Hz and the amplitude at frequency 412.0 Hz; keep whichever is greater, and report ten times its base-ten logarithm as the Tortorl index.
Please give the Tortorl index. 27.04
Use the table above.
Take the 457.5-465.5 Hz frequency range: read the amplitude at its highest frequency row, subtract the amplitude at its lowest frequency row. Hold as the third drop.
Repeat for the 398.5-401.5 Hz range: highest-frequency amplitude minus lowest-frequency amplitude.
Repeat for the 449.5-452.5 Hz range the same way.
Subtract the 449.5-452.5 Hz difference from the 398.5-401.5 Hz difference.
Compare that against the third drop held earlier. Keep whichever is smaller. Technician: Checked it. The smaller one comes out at -25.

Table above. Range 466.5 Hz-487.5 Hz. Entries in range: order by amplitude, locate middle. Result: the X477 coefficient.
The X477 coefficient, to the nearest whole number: 413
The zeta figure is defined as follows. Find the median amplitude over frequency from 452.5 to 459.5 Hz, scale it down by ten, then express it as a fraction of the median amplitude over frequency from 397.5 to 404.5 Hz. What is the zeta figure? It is 0.091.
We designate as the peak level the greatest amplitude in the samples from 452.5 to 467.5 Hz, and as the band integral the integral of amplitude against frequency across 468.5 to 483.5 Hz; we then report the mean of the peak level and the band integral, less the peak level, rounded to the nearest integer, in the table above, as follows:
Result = 2874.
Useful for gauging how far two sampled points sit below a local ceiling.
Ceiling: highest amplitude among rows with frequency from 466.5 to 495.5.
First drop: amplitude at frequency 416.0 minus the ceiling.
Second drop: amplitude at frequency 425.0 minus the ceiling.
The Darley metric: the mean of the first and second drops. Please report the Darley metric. 78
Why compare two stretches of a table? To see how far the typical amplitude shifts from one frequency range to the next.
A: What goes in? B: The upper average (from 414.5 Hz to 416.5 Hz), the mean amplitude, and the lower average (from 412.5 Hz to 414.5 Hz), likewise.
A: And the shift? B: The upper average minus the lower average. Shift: -13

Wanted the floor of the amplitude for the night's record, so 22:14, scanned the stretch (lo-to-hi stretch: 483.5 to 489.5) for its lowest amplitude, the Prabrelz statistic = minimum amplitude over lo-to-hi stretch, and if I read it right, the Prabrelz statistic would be 373.9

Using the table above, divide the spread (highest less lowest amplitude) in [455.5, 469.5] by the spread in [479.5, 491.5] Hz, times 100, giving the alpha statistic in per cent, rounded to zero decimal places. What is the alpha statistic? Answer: 72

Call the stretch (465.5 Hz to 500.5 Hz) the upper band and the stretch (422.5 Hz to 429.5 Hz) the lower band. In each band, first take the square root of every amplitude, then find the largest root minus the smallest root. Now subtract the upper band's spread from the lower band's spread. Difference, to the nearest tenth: -2.6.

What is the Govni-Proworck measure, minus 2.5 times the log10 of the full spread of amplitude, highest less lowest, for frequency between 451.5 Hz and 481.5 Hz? -4.47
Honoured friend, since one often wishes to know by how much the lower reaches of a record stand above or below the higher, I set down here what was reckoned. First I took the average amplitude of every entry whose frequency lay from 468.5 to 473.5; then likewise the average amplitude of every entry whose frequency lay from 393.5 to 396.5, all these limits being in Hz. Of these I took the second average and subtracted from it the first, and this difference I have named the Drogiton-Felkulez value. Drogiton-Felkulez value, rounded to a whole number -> 41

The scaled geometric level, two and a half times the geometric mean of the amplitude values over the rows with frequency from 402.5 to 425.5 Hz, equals 1238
